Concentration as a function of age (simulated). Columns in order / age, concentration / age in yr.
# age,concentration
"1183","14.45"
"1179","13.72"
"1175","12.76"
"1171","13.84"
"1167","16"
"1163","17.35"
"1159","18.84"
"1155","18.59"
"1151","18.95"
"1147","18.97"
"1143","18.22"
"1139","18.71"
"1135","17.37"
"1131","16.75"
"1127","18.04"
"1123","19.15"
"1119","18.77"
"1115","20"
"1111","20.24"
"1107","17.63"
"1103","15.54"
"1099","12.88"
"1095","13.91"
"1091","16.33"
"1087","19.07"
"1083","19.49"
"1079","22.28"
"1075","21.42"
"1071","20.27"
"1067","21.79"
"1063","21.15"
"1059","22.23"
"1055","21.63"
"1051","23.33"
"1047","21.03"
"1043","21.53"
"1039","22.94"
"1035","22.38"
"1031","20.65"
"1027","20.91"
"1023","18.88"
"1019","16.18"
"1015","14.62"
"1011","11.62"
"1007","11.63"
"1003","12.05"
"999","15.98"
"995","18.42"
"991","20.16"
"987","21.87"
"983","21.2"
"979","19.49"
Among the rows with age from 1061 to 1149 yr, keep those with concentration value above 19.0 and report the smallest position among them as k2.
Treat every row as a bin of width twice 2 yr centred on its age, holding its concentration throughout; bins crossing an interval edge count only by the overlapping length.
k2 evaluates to 1063 yr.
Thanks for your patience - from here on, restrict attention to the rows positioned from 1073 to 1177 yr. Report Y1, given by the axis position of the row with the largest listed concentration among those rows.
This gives 1079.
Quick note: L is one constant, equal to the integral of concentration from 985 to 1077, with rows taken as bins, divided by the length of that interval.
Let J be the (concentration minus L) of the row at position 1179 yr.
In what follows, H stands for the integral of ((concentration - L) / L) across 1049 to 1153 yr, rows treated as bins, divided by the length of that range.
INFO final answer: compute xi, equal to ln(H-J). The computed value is 1.7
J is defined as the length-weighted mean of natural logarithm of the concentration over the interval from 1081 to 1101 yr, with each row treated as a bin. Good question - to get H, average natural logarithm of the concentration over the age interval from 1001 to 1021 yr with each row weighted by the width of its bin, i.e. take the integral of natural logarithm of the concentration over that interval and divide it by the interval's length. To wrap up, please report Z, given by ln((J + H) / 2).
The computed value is 0.98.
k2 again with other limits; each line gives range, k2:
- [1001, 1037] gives 1027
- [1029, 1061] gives 1031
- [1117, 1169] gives 1123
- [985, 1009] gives 987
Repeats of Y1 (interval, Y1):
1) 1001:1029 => 1027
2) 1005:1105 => 1051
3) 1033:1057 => 1051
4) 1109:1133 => 1111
